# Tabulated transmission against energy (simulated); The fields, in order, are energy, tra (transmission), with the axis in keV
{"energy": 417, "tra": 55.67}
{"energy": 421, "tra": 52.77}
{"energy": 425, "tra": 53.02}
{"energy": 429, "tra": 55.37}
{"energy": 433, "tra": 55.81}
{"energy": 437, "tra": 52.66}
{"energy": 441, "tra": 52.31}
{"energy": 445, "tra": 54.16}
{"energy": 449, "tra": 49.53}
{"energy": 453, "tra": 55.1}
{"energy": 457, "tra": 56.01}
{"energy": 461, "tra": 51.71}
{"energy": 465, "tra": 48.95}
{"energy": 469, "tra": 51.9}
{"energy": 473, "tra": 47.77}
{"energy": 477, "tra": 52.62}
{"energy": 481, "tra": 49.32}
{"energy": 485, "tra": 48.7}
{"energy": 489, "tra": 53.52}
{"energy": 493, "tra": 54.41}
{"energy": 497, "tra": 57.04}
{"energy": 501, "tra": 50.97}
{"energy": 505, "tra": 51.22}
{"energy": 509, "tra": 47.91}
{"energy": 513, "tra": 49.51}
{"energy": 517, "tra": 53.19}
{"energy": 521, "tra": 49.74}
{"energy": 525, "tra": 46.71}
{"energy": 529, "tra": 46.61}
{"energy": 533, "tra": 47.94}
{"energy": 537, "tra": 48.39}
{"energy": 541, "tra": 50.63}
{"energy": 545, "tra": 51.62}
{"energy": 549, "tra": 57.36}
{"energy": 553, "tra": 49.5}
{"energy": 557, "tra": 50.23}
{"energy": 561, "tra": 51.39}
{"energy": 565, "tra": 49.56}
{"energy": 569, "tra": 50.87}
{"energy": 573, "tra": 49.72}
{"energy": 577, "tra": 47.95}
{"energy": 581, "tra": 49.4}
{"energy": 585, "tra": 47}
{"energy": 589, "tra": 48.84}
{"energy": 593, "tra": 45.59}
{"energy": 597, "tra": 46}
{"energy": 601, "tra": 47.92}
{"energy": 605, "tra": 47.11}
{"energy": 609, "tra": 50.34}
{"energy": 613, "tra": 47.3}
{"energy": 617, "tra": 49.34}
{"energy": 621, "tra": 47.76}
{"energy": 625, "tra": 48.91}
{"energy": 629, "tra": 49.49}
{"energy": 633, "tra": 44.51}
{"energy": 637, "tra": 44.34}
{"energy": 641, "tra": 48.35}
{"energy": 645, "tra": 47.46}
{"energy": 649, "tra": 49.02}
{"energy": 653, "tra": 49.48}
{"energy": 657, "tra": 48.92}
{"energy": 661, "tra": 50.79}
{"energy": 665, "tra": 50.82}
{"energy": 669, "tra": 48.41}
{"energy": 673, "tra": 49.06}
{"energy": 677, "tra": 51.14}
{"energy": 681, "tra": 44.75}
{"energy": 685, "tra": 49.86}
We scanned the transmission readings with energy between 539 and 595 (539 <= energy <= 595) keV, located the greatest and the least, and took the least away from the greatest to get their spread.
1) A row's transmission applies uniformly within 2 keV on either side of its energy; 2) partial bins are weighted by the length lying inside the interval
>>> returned 11.8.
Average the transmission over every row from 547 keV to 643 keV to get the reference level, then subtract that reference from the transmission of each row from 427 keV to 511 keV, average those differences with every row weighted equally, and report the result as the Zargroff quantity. 3.5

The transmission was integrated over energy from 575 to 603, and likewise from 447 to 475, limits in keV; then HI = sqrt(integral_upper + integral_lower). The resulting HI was 52.7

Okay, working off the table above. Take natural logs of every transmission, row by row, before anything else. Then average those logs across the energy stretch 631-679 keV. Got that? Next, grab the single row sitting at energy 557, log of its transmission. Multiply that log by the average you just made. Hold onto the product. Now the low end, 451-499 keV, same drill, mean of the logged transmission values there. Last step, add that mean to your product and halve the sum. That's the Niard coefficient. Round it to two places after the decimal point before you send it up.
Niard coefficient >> 9.58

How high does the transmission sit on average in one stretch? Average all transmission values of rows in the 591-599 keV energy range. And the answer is 45.8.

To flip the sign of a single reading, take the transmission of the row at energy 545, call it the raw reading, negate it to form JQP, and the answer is -51.6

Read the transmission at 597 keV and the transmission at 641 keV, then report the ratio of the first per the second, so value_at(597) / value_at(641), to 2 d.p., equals 0.95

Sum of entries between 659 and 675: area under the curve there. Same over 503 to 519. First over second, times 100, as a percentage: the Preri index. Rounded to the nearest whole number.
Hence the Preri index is 99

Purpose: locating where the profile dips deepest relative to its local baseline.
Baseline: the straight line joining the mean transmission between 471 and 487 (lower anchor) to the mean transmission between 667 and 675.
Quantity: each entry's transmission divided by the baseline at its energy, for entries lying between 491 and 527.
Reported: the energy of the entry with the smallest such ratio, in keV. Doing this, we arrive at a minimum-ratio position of 525 keV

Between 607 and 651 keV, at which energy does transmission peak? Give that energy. 609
